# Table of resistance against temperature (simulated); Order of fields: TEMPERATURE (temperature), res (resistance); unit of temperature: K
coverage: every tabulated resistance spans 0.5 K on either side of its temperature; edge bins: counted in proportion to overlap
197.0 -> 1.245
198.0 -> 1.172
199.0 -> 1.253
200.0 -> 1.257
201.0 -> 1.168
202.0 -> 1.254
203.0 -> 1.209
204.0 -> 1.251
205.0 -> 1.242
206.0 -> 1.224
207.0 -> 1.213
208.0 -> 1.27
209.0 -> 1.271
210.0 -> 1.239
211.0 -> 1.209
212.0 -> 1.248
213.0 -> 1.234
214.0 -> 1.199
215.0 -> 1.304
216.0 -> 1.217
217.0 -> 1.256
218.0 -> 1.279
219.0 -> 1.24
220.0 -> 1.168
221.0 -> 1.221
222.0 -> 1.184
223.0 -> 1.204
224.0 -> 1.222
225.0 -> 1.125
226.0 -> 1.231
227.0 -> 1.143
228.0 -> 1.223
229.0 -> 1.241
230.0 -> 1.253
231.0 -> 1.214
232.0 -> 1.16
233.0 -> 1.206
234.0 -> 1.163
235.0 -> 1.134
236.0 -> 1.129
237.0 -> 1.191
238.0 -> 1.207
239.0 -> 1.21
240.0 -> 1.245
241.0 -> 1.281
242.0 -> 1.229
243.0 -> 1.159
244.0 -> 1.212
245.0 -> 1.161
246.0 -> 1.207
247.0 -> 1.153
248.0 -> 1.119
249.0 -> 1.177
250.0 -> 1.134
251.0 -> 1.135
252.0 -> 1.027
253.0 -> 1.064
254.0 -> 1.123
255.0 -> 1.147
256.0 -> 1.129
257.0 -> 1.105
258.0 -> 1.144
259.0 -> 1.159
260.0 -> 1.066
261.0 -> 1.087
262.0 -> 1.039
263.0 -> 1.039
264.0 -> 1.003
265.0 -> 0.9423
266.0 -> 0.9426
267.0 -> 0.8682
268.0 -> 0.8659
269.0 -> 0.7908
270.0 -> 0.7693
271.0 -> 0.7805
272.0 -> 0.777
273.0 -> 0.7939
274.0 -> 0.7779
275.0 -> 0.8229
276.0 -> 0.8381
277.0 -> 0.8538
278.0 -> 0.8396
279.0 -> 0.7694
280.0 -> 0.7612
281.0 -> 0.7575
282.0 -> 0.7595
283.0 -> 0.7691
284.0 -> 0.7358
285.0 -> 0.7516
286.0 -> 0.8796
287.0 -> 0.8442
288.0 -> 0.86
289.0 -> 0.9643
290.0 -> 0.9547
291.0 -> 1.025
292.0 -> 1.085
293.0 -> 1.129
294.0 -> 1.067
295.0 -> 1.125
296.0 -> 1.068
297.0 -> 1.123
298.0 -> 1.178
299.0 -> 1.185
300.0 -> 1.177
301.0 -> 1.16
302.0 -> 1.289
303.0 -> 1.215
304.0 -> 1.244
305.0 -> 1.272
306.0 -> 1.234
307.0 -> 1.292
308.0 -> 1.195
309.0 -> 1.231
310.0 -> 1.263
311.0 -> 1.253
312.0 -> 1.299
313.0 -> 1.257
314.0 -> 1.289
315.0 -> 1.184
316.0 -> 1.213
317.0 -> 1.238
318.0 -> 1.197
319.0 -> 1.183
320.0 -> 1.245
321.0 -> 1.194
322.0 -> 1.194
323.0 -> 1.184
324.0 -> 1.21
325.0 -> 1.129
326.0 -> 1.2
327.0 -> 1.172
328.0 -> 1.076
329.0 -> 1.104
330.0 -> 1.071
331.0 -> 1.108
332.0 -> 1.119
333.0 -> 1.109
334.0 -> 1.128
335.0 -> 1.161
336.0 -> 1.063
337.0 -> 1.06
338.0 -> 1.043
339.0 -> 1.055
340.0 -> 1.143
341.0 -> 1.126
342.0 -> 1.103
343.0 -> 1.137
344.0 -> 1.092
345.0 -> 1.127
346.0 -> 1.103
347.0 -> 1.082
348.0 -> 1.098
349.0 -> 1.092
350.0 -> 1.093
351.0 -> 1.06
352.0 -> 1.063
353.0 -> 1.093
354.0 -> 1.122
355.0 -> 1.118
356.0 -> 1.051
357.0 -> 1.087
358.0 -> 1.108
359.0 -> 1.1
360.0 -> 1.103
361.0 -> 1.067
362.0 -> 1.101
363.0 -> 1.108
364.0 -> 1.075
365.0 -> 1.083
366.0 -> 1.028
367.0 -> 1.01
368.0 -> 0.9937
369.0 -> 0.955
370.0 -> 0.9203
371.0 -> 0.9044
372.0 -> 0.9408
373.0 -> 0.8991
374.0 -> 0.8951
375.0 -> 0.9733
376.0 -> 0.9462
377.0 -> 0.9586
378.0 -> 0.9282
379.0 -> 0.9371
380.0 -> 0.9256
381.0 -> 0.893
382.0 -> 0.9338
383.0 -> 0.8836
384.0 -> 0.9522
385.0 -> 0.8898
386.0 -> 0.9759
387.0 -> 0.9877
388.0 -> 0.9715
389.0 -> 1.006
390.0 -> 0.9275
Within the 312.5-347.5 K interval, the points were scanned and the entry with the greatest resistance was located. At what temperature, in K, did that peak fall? 314.0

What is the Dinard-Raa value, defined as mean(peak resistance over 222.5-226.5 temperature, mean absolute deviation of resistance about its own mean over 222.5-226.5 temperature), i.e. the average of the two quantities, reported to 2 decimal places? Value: 0.63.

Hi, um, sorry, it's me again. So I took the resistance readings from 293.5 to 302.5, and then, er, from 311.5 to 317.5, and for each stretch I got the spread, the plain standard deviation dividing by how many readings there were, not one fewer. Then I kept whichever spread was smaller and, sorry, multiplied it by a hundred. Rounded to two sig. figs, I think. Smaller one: 4.0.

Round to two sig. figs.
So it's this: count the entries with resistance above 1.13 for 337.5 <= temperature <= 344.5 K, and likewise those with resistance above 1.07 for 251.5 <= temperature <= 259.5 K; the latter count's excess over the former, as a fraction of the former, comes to 2.0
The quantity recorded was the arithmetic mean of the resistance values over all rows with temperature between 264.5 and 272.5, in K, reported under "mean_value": 0.8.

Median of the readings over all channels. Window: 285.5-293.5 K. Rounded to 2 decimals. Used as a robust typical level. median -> 0.96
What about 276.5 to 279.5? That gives 0.84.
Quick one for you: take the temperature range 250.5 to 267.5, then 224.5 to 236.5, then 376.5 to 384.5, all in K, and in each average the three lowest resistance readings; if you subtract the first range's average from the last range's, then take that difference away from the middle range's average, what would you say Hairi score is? 1.1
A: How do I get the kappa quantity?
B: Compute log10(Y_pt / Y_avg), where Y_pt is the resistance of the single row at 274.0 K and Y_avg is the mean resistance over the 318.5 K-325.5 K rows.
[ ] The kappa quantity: -0.19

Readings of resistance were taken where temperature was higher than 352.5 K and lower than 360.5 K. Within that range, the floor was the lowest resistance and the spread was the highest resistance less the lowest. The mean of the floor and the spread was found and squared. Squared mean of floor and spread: 0.315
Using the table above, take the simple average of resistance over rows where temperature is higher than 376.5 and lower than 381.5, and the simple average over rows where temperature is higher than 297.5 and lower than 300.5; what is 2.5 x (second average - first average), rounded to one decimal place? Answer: 0.6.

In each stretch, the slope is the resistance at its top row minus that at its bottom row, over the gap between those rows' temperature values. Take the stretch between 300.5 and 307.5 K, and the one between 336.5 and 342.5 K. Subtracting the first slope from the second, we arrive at -0.013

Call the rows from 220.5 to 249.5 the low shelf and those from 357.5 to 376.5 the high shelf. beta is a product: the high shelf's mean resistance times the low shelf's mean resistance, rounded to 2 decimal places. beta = 1.21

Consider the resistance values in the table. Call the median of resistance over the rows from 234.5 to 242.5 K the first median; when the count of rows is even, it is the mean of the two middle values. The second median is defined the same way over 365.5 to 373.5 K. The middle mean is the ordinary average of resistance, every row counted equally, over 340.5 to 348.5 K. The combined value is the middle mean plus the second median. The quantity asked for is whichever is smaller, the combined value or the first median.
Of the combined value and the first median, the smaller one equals 1.21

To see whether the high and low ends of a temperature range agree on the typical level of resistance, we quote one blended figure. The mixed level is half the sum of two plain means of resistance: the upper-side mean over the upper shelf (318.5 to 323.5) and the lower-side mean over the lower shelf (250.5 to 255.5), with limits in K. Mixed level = 1.15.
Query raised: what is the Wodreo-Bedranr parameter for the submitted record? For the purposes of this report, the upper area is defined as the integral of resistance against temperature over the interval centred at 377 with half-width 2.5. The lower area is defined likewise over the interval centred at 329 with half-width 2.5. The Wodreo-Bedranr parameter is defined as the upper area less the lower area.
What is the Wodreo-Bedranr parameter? -0.79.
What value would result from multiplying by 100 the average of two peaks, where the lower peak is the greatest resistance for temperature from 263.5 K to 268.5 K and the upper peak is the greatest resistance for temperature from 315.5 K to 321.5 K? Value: 112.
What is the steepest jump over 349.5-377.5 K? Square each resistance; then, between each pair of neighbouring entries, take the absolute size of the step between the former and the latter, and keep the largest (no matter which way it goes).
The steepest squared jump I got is 0.15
